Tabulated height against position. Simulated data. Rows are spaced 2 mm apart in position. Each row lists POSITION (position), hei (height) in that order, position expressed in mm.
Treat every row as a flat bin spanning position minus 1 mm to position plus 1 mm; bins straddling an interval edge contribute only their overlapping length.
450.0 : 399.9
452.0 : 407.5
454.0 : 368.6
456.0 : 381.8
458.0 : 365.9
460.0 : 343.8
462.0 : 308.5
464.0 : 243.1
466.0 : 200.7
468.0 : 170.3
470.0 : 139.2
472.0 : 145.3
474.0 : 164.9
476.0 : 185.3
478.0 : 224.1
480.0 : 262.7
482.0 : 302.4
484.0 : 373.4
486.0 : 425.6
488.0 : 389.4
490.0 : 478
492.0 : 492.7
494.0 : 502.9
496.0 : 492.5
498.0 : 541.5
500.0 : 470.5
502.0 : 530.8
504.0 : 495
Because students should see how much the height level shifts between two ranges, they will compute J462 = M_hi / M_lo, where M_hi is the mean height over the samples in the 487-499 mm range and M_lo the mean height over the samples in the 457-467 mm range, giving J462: 1.7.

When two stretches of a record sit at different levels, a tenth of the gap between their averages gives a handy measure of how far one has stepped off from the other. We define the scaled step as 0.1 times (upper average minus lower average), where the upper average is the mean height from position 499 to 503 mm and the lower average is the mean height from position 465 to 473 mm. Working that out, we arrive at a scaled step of 34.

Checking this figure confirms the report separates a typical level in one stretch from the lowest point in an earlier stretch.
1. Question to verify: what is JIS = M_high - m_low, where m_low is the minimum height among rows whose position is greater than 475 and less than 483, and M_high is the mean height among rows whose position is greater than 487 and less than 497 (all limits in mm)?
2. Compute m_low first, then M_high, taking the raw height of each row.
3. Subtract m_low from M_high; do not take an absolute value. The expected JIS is 286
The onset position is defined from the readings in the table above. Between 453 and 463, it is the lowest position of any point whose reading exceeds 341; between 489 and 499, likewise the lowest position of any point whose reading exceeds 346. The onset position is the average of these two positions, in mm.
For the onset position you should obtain 472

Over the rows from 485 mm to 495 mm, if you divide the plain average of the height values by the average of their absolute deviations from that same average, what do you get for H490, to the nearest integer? 11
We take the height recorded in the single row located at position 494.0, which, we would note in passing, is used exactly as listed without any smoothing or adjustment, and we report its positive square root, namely 22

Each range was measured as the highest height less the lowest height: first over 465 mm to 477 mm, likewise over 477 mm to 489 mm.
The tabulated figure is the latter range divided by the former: 3.3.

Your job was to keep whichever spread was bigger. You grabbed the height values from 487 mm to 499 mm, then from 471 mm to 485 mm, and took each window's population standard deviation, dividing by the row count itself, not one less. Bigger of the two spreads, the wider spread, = 76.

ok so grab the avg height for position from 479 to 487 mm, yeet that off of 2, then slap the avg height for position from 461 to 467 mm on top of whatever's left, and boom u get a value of -88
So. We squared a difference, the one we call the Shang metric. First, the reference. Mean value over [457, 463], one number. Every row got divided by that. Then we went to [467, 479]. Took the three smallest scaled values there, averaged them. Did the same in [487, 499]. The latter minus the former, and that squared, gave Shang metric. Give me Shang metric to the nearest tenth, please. 0.8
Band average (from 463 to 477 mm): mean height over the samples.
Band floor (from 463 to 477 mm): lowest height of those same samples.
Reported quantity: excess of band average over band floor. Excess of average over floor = 39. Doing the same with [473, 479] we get 27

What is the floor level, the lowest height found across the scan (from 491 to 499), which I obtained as 492.5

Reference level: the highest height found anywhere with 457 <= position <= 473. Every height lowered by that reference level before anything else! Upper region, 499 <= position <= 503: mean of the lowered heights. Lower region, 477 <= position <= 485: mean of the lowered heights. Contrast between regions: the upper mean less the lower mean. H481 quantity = 210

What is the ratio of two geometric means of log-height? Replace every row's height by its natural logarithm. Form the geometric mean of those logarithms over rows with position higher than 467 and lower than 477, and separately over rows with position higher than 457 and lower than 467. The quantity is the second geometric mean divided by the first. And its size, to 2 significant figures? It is 1.1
